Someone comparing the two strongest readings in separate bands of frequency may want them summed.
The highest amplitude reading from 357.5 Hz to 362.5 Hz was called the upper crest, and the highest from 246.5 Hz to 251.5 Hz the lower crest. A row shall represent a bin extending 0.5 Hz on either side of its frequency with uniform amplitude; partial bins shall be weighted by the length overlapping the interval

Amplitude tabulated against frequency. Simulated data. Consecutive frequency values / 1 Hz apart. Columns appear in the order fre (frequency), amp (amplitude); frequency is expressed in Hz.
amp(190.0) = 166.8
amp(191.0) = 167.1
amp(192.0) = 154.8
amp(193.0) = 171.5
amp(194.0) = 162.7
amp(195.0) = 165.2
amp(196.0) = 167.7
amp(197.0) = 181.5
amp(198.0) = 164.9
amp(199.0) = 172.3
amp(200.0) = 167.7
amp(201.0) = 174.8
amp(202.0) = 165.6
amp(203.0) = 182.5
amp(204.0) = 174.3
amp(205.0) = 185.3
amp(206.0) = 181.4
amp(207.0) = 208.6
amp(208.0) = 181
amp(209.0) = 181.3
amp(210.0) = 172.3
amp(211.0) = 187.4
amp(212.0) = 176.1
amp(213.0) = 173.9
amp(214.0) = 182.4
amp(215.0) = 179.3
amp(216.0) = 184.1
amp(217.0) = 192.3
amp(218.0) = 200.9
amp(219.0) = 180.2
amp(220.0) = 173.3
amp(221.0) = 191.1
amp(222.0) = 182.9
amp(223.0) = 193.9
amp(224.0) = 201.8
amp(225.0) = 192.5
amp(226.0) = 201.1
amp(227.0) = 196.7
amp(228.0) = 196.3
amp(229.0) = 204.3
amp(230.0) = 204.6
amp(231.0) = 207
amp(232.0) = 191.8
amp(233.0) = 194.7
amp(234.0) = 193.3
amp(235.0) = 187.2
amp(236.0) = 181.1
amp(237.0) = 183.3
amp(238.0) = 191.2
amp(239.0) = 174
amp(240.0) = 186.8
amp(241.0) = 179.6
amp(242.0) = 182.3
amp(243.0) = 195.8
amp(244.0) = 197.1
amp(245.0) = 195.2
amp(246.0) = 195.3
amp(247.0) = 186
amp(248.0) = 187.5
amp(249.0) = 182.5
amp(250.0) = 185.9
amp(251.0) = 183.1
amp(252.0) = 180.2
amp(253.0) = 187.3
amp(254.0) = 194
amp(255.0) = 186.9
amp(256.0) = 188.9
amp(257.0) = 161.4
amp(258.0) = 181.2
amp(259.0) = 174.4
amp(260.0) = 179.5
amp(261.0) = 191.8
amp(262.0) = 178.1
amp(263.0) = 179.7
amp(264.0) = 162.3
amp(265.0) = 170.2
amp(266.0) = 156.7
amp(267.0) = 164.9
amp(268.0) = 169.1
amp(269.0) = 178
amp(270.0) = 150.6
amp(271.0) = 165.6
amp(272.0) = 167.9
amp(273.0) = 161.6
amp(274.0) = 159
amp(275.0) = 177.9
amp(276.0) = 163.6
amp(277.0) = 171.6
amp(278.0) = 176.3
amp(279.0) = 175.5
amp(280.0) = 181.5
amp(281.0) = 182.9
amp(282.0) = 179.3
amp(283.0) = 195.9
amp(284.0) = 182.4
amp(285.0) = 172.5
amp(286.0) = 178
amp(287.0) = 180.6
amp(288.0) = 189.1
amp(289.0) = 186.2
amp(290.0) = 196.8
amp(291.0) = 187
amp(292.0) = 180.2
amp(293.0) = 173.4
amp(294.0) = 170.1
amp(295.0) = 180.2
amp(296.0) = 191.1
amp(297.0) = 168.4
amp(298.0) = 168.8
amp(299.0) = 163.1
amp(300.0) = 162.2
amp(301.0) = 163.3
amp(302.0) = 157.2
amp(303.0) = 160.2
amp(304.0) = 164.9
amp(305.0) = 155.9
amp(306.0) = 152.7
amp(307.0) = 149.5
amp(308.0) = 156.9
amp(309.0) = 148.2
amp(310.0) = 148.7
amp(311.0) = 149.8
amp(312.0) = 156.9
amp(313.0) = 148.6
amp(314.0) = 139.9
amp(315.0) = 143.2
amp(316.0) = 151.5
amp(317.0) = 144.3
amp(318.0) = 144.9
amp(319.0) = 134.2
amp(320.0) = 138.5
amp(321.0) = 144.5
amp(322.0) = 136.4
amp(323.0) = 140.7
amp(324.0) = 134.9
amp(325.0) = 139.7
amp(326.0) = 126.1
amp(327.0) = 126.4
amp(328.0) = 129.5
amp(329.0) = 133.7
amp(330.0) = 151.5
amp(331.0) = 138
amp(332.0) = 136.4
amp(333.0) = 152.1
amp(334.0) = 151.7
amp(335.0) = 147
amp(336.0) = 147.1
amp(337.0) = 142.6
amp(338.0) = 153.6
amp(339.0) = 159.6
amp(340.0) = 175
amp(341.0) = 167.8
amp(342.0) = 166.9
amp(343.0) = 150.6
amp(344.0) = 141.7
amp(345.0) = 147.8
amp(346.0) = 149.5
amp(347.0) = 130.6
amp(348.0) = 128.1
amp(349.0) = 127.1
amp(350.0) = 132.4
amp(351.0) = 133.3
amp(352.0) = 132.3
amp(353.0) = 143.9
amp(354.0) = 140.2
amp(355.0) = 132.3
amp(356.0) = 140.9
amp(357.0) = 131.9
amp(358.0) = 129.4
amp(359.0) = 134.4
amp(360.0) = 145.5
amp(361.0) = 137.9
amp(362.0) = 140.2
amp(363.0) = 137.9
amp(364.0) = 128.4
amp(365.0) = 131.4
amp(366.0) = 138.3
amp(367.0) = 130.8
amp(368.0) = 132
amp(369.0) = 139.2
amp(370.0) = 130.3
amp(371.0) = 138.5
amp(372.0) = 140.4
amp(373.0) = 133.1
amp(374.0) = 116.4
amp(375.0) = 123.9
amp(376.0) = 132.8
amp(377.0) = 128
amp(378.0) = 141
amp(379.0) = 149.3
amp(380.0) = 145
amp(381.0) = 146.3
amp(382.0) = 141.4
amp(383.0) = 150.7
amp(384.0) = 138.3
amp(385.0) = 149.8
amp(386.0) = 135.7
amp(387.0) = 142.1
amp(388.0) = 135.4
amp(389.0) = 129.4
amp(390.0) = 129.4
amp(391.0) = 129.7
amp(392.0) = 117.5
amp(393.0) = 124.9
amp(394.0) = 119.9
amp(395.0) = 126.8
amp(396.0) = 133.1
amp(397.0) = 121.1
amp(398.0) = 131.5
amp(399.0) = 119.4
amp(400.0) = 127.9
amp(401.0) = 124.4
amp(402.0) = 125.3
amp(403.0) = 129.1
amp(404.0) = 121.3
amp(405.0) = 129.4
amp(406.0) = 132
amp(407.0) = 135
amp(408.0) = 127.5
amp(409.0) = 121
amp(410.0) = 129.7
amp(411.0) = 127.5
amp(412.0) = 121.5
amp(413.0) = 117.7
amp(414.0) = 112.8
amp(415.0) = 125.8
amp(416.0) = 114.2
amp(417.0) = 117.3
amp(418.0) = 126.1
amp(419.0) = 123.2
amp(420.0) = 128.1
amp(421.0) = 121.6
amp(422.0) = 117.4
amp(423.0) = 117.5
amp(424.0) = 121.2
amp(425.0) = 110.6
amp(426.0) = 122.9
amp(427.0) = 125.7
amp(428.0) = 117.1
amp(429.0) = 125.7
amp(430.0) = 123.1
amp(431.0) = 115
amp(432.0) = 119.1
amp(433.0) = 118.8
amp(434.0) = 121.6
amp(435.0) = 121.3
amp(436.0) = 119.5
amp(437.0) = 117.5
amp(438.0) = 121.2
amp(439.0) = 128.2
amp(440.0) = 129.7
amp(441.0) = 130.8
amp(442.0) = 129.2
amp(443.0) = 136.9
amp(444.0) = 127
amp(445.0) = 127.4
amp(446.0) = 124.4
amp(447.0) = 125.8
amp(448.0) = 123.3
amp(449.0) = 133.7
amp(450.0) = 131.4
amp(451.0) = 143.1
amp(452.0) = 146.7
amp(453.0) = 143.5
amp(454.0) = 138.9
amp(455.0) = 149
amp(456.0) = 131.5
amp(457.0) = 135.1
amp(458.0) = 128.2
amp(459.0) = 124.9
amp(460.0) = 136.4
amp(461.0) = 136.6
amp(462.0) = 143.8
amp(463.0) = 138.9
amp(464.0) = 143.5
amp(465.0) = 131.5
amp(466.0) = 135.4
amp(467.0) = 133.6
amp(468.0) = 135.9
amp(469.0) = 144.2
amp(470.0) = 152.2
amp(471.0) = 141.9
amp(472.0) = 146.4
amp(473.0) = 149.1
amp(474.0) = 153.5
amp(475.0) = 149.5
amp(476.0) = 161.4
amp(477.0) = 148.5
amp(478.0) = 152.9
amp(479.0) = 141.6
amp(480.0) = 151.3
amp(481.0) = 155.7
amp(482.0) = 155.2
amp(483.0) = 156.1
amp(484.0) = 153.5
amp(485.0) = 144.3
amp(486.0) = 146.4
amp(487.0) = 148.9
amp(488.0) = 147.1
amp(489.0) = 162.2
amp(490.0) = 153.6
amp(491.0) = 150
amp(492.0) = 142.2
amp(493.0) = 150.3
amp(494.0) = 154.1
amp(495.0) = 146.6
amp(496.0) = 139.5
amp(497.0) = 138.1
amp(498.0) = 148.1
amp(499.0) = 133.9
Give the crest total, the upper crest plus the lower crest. 333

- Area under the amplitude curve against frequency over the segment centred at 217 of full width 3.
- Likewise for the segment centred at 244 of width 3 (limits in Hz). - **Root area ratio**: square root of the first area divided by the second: 0.99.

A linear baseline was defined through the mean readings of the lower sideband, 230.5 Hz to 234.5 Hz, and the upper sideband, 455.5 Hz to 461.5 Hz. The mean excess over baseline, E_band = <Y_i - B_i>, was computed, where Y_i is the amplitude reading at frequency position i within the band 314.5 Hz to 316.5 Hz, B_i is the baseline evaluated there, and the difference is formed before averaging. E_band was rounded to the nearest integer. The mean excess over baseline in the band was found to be -26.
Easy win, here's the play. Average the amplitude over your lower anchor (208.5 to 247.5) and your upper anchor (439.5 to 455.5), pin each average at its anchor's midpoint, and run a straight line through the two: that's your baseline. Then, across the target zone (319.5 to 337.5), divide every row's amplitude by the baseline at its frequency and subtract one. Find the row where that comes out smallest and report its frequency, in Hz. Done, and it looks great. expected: 326.0 Hz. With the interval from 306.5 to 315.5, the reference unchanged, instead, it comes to 314.0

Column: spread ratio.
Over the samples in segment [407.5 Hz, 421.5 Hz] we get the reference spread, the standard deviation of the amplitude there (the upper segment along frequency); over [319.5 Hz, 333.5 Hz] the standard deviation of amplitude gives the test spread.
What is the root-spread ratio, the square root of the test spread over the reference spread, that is 1.2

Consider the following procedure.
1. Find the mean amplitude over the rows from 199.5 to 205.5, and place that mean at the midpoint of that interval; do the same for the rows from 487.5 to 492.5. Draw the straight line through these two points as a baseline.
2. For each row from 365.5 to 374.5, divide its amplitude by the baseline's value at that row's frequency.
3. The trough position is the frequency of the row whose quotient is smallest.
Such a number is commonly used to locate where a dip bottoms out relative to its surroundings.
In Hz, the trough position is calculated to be 374.0 Hz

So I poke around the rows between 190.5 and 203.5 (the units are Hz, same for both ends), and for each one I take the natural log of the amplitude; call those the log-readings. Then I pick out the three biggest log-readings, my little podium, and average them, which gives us 5.19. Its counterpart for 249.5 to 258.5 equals 5.25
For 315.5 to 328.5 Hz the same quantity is 4.99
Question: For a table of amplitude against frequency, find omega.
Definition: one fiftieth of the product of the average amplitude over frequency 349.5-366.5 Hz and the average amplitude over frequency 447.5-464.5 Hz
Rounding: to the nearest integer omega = 372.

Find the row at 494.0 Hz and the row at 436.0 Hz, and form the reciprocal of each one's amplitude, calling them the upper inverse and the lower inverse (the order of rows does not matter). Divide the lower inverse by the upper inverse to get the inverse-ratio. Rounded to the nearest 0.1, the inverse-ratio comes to 1.3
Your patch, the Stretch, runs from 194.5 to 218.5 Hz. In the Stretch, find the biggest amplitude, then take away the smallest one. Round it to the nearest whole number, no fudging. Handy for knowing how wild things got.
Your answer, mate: 44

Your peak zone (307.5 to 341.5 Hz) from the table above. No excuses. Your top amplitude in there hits 175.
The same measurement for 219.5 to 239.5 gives 207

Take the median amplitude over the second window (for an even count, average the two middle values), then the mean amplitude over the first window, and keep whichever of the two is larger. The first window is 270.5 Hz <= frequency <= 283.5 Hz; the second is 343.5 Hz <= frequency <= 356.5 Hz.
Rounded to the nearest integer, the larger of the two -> 174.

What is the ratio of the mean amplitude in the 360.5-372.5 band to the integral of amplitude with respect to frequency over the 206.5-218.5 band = 0.061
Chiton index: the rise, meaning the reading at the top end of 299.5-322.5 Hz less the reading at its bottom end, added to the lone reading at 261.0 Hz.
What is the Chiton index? 166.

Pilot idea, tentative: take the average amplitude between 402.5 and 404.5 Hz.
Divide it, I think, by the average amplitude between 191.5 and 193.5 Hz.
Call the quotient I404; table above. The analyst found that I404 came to 0.77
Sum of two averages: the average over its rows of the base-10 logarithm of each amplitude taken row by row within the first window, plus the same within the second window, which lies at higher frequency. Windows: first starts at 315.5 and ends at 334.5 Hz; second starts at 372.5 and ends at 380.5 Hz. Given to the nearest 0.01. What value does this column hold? 4.27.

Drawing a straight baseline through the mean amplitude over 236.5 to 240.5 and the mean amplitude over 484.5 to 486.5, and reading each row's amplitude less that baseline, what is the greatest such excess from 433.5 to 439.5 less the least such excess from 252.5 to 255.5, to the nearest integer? -30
